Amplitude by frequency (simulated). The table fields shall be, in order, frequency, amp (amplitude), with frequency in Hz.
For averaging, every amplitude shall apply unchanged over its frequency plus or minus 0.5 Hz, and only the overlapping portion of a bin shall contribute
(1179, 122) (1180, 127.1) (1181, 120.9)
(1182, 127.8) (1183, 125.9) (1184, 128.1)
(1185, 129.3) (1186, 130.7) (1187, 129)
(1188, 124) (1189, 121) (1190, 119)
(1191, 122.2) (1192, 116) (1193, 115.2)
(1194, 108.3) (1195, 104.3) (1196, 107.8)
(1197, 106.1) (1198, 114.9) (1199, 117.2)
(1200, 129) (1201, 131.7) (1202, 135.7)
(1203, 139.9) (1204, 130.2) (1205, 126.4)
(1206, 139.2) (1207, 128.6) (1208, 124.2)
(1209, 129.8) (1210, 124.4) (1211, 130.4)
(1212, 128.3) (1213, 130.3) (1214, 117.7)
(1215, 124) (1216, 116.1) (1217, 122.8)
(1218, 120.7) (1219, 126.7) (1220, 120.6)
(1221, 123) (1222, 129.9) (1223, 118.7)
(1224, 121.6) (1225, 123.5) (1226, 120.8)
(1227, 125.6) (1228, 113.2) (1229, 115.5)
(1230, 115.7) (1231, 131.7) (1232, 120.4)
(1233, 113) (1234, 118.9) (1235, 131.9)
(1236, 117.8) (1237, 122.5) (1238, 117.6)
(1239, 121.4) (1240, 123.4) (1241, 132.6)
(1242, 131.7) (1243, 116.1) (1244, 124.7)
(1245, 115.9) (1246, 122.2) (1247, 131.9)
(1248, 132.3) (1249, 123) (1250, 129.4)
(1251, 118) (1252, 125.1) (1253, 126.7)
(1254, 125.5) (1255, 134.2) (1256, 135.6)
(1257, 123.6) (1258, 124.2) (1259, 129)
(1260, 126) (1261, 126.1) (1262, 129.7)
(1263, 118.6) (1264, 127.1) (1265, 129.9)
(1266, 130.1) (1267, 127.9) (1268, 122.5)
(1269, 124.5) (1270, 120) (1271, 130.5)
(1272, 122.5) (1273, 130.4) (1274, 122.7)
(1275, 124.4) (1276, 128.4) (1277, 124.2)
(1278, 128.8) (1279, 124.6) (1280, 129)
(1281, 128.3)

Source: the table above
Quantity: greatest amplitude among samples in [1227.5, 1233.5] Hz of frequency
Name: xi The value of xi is 131.7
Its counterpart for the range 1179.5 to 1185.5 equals 129.3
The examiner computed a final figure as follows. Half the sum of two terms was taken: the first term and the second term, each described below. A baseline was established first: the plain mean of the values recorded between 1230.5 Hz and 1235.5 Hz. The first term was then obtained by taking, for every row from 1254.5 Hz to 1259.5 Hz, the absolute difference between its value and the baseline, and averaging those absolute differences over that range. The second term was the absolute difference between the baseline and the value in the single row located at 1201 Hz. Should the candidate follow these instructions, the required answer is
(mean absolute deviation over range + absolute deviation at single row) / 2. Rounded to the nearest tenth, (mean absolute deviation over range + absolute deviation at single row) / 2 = 7.3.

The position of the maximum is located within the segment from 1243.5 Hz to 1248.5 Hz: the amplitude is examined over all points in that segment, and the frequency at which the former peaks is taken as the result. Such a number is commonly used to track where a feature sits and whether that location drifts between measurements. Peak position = 1248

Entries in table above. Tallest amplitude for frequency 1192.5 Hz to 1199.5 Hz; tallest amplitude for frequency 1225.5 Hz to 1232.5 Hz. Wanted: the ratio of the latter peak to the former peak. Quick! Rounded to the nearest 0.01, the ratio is 1.12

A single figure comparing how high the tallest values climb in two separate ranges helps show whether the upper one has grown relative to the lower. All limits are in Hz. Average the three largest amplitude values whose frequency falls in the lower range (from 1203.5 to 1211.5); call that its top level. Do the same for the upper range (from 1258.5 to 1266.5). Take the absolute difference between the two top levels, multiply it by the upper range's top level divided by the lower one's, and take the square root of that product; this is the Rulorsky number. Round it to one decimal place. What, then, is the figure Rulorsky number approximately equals 1.8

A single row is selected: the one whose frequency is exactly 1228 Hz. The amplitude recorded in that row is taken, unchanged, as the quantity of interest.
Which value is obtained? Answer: 113.2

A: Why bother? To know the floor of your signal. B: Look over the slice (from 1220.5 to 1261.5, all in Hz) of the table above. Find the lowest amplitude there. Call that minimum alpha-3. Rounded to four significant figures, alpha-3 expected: 113.0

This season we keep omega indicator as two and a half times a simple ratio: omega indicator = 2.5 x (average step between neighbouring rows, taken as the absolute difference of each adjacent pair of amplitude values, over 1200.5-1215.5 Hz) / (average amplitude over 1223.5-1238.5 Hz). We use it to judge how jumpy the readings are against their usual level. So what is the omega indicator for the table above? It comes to 0.13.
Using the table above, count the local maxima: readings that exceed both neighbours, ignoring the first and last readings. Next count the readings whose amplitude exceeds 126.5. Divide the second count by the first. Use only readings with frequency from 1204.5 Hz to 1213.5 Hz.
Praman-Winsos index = 2.0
